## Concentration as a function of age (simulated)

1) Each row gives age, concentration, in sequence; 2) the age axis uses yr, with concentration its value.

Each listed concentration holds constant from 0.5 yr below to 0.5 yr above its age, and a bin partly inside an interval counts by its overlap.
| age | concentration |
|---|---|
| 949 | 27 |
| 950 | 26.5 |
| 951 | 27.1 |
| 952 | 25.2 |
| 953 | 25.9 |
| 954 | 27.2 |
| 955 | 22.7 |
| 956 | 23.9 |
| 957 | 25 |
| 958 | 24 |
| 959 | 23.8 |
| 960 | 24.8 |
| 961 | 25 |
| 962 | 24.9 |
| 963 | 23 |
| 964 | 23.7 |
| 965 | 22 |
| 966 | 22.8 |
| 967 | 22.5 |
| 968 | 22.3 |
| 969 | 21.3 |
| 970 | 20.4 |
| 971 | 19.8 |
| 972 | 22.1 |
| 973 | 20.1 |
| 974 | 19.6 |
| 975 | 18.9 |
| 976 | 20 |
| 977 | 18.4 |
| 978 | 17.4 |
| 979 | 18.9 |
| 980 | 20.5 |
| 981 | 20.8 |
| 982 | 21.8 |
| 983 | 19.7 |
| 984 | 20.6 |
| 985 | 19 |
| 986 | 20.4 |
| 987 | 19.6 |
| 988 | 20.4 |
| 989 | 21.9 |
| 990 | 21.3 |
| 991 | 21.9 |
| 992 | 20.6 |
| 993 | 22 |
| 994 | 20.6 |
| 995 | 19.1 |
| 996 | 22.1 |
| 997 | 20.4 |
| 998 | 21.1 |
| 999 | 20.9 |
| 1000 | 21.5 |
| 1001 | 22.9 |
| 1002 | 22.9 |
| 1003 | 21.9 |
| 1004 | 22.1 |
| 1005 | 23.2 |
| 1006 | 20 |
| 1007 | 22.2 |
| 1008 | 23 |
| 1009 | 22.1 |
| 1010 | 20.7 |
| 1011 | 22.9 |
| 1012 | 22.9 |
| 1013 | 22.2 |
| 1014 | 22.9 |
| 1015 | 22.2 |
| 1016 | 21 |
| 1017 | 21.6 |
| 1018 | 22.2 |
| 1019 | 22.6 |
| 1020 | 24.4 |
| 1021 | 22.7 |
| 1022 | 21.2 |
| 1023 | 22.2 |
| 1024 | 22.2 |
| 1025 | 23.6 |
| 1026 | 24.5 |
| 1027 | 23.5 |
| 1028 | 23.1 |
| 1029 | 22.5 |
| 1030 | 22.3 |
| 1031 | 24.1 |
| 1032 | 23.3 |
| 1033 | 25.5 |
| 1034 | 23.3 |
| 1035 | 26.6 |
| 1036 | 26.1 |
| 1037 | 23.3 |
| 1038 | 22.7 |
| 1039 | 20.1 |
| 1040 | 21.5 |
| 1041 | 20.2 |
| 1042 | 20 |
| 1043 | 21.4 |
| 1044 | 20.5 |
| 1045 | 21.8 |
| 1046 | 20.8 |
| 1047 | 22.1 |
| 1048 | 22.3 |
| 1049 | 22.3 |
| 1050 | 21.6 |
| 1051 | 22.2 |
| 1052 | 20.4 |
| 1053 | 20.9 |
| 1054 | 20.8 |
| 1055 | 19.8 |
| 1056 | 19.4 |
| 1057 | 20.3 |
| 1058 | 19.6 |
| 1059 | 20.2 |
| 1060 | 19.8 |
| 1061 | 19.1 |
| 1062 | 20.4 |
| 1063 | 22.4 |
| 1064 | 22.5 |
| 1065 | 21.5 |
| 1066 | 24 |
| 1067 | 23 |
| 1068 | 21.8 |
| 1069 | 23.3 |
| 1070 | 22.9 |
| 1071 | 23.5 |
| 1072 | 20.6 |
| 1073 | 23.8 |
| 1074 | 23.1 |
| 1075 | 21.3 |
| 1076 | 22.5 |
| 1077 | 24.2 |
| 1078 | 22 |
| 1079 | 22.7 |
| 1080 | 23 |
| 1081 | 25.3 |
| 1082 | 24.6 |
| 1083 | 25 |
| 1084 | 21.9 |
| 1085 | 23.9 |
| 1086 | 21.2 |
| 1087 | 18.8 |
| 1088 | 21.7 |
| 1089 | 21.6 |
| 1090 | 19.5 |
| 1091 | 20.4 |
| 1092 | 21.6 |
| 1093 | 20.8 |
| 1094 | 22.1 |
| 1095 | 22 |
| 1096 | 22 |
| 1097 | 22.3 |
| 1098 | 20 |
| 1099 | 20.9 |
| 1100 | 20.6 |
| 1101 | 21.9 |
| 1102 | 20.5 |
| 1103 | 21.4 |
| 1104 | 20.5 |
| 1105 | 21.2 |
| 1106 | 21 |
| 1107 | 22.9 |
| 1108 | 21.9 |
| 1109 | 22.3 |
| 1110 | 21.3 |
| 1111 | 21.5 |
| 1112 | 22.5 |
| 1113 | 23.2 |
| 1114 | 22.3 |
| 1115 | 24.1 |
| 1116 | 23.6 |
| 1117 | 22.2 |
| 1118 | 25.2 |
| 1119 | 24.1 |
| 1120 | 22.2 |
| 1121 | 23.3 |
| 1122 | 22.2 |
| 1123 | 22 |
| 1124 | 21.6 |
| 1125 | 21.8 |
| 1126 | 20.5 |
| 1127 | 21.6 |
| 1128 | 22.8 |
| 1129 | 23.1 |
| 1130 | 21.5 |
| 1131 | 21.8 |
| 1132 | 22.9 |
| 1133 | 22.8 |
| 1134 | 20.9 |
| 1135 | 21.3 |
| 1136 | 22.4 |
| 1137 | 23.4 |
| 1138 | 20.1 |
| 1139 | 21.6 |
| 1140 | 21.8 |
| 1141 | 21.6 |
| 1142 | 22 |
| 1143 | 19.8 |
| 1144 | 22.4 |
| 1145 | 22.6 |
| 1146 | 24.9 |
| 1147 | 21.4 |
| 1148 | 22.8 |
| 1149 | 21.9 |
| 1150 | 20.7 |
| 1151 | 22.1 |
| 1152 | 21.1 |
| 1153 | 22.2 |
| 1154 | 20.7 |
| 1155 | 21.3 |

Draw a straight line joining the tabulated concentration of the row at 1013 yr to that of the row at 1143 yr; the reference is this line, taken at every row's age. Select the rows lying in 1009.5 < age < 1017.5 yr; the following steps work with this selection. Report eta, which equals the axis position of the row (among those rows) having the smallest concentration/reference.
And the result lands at 1010 yr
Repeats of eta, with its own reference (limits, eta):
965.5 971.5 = 971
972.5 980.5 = 978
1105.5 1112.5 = 1106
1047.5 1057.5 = 1056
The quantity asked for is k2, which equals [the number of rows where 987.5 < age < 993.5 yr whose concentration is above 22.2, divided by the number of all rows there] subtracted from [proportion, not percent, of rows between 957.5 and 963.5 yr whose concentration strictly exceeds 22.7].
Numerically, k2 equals 1.00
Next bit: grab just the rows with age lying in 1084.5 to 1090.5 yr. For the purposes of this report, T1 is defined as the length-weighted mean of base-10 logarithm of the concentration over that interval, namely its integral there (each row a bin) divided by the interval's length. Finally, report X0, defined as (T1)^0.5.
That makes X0 1.15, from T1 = 1.32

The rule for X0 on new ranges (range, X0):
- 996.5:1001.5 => 1.15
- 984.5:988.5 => 1.14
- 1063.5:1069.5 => 1.16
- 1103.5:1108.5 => 1.15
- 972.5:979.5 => 1.13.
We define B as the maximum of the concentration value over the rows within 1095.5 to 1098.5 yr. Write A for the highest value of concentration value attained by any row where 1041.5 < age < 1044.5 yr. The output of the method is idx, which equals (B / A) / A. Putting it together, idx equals 0.0487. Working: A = 21.4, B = 22.3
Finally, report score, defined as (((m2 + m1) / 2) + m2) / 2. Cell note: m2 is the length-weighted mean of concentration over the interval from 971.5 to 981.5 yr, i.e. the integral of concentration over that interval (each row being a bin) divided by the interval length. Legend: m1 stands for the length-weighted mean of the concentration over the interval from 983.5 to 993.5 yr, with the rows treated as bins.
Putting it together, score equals 19.9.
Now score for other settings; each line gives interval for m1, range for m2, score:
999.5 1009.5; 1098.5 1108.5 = 21.5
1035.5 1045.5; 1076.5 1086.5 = 23.0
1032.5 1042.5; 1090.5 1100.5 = 21.7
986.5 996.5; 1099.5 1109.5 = 21.3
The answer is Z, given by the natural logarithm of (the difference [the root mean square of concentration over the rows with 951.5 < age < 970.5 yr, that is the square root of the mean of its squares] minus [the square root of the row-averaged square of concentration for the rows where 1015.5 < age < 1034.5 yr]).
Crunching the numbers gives -0.23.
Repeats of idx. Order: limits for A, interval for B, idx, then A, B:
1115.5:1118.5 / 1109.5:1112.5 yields 0.0354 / 25.2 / 22.5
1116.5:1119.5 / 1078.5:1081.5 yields 0.0398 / 25.2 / 25.3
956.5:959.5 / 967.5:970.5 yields 0.0357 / 25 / 22.3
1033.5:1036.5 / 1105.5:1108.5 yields 0.0324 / 26.6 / 22.9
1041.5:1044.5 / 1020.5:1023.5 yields 0.0496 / 21.4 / 22.7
